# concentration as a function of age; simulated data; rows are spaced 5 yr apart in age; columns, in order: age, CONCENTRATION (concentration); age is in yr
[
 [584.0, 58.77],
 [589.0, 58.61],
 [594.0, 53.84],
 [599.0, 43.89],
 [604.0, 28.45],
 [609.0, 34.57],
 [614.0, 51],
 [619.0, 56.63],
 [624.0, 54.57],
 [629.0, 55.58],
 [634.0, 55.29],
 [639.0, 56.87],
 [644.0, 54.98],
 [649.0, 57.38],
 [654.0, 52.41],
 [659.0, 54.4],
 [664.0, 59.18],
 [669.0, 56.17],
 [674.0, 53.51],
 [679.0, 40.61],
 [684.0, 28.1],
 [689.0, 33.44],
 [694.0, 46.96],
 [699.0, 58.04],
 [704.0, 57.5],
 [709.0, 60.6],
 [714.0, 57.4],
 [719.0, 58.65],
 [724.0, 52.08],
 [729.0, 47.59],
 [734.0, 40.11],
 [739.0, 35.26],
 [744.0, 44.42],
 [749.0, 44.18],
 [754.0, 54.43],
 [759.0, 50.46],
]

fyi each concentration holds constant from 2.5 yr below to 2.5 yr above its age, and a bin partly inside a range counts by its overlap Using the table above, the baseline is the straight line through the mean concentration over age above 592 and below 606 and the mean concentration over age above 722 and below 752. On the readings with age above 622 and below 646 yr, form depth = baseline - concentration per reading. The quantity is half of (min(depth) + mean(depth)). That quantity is -14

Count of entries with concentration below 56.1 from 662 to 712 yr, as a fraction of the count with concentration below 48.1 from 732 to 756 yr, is 1.25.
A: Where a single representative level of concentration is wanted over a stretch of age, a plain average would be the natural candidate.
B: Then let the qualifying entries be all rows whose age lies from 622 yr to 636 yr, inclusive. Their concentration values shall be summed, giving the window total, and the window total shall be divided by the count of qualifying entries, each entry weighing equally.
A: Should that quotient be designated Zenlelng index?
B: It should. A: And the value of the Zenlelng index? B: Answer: 55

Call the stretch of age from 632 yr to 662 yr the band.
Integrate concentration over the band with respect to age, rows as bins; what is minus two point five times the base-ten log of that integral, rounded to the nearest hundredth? -8.05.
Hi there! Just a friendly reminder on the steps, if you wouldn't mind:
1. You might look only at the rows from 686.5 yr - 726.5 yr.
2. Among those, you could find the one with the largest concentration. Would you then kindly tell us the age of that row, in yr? 709.0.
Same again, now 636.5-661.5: 649.0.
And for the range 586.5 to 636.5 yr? 589.0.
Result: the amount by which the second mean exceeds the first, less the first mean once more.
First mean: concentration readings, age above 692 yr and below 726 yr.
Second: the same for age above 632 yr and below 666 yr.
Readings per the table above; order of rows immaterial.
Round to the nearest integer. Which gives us -56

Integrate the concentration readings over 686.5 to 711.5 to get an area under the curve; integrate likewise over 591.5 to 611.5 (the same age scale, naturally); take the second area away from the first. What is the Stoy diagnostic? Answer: 479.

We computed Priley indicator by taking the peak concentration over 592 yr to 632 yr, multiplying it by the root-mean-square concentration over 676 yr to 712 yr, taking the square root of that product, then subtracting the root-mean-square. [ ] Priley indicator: 4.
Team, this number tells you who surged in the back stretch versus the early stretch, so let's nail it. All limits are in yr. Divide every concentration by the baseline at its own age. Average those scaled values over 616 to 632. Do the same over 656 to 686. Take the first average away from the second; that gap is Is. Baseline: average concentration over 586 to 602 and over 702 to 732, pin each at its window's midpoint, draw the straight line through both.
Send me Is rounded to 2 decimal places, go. -0.15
